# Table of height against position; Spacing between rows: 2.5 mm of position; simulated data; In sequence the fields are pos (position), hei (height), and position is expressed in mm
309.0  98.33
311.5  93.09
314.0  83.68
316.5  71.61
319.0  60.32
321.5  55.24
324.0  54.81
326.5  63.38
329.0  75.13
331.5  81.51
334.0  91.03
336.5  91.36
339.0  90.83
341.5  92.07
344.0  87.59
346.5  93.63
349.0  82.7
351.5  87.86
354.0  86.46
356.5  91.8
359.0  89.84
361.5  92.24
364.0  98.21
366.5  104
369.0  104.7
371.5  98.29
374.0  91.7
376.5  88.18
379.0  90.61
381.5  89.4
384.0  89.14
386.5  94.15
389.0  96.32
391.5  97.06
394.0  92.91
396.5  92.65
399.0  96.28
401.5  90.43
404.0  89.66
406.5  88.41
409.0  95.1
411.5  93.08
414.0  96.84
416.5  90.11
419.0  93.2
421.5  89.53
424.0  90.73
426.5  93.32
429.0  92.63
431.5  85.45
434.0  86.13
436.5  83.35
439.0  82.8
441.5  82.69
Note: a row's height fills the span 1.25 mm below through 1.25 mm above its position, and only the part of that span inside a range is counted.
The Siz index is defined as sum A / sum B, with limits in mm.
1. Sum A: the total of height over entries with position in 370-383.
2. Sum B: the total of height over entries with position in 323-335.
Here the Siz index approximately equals 1.25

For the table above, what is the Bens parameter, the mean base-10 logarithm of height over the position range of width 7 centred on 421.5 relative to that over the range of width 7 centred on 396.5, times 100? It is 99.3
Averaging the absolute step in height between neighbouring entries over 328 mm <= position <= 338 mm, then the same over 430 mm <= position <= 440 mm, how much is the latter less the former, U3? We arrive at -4.1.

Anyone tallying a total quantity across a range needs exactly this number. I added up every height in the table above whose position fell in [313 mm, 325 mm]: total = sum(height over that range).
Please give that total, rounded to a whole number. 326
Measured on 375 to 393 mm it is 645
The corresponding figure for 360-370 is 399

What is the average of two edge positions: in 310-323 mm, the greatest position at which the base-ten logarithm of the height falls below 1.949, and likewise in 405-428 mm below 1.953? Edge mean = 371.5 mm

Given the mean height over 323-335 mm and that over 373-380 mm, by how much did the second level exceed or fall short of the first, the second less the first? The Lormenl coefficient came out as 17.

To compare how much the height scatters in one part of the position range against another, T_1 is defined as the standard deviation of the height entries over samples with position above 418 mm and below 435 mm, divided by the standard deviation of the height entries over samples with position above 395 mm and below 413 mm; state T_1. 1.1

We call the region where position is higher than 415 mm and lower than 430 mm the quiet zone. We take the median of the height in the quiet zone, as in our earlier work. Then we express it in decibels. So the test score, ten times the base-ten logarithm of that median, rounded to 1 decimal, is 19.6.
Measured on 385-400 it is 19.8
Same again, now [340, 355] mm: 19.4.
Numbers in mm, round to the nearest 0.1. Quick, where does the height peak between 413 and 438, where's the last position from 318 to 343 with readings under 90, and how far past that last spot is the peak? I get 82.5 mm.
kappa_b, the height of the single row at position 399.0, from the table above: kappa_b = 96.28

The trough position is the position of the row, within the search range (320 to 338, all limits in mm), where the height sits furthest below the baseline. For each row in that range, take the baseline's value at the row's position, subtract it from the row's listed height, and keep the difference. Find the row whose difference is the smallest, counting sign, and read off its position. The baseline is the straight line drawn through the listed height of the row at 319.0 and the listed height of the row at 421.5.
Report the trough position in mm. 324.0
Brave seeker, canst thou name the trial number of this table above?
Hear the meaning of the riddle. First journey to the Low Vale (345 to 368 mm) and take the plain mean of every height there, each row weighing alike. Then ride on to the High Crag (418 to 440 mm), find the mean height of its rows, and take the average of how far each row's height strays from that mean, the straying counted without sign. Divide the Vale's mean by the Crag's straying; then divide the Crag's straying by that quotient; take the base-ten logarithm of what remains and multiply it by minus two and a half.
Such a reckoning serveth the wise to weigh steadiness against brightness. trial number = 2.1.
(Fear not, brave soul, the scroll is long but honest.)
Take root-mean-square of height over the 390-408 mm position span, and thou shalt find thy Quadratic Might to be 93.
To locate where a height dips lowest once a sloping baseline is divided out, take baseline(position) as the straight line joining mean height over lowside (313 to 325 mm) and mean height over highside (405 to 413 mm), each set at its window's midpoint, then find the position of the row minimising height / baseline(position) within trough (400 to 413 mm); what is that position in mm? 406.5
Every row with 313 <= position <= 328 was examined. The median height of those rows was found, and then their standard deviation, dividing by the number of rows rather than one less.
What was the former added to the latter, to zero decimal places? 72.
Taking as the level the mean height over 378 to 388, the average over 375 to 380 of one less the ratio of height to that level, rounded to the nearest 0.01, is 0.02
